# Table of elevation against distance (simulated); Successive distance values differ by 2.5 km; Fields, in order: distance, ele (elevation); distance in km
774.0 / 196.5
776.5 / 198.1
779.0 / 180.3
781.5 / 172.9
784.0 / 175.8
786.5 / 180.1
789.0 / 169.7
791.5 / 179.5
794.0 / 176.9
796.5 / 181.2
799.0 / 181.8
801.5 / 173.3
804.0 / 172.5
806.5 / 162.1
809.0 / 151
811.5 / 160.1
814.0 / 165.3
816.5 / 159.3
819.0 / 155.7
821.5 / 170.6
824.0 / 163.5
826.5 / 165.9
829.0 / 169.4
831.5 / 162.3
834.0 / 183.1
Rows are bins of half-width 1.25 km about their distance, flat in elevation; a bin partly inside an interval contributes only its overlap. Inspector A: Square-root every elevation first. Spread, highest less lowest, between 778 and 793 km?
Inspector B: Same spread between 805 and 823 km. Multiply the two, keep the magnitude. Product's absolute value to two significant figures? 0.31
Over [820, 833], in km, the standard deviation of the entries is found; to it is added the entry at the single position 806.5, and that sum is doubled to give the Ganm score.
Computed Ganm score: 331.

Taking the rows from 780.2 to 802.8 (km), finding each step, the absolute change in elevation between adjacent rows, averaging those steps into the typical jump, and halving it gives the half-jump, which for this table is 2.7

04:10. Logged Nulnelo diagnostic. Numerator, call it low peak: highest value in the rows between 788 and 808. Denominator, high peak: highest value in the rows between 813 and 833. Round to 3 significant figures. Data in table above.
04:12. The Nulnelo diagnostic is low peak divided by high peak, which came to 1.07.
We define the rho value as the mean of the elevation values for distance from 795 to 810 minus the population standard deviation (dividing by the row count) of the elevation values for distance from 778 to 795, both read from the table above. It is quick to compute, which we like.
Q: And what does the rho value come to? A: 167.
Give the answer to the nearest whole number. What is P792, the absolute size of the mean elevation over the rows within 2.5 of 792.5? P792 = 178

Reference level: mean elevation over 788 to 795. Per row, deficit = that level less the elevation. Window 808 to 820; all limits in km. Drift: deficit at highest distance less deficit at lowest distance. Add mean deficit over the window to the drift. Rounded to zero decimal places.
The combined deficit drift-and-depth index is 12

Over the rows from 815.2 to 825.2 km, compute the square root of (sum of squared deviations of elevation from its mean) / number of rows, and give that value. 5.5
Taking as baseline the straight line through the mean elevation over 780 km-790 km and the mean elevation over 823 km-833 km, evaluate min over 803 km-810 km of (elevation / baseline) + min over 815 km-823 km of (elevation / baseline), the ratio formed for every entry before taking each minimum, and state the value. 1.82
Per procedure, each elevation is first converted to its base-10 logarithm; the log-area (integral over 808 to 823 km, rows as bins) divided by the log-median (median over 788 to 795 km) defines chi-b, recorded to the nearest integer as 15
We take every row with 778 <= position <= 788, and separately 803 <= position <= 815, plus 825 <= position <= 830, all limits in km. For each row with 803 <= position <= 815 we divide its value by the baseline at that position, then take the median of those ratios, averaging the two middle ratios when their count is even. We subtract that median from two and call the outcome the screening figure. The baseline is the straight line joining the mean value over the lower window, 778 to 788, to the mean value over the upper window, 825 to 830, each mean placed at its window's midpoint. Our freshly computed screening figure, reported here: 1.06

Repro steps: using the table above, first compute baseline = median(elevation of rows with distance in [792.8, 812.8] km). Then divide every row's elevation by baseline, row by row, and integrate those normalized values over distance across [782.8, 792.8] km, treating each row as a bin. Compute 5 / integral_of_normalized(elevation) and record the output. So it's 0.490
